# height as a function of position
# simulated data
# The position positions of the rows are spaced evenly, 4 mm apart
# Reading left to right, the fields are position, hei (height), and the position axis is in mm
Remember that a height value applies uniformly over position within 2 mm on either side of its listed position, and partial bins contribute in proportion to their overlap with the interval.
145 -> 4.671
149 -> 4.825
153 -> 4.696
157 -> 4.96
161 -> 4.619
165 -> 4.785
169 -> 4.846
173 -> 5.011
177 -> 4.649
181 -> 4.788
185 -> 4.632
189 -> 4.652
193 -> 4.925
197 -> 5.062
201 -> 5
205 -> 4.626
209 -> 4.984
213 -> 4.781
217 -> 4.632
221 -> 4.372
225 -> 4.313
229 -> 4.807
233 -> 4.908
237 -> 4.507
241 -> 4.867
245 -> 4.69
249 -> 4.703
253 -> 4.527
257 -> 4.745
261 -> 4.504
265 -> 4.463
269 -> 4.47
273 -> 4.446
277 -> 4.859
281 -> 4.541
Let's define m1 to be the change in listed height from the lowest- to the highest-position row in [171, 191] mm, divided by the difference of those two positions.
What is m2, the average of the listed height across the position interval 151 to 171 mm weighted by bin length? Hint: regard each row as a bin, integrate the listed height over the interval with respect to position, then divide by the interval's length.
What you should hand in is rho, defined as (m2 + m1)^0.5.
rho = 2.181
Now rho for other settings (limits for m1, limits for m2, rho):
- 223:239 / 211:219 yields 2.173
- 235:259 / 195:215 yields 2.214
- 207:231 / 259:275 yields 2.112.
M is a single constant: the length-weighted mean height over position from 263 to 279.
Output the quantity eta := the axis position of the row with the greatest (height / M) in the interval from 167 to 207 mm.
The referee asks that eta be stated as 197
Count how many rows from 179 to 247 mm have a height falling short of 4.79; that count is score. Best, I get 10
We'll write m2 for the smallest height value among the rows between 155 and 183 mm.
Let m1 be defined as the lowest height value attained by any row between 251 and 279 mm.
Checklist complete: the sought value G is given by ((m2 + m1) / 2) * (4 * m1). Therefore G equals 80.6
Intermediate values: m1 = 4.446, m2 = 4.619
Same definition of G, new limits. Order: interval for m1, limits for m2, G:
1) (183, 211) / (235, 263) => 84.5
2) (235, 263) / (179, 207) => 82.2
